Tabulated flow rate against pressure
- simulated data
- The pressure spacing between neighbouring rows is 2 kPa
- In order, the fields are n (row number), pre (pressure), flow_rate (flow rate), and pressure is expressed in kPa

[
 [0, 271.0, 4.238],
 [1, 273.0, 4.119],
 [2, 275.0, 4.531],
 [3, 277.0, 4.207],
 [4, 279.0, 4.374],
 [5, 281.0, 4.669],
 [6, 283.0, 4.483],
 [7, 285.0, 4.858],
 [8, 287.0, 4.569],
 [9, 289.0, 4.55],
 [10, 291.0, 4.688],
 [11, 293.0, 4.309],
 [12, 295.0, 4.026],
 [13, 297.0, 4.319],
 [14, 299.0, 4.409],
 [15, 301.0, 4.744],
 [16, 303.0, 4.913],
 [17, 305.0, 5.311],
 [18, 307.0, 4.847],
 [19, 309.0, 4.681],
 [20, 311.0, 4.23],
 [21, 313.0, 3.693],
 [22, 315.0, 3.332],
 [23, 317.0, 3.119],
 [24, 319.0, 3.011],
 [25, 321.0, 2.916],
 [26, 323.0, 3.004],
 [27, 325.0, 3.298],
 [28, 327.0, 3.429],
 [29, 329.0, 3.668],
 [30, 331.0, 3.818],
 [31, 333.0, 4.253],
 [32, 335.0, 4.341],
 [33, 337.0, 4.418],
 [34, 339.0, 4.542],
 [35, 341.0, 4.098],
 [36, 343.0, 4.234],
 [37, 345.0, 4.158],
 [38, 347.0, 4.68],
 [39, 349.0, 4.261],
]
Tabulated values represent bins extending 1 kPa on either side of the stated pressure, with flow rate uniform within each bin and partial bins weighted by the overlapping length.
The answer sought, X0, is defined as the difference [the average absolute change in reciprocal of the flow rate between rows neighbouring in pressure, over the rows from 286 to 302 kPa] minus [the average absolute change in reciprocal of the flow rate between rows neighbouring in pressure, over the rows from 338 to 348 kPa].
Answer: -0.0043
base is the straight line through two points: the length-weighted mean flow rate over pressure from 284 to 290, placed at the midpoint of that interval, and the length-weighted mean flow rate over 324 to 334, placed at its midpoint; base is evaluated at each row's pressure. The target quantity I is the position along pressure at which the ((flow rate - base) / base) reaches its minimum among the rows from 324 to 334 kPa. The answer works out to 325.0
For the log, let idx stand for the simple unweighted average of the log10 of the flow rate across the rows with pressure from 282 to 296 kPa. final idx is 0.652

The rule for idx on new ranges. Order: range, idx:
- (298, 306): 0.684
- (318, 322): 0.472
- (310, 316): 0.572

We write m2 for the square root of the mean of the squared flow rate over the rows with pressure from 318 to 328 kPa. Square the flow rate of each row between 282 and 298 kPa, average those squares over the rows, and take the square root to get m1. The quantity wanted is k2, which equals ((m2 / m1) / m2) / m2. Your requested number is 0.071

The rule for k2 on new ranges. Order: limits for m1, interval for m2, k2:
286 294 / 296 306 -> 0.046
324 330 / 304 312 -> 0.060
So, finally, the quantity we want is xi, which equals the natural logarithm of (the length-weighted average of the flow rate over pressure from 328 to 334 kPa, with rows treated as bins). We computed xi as 1.36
